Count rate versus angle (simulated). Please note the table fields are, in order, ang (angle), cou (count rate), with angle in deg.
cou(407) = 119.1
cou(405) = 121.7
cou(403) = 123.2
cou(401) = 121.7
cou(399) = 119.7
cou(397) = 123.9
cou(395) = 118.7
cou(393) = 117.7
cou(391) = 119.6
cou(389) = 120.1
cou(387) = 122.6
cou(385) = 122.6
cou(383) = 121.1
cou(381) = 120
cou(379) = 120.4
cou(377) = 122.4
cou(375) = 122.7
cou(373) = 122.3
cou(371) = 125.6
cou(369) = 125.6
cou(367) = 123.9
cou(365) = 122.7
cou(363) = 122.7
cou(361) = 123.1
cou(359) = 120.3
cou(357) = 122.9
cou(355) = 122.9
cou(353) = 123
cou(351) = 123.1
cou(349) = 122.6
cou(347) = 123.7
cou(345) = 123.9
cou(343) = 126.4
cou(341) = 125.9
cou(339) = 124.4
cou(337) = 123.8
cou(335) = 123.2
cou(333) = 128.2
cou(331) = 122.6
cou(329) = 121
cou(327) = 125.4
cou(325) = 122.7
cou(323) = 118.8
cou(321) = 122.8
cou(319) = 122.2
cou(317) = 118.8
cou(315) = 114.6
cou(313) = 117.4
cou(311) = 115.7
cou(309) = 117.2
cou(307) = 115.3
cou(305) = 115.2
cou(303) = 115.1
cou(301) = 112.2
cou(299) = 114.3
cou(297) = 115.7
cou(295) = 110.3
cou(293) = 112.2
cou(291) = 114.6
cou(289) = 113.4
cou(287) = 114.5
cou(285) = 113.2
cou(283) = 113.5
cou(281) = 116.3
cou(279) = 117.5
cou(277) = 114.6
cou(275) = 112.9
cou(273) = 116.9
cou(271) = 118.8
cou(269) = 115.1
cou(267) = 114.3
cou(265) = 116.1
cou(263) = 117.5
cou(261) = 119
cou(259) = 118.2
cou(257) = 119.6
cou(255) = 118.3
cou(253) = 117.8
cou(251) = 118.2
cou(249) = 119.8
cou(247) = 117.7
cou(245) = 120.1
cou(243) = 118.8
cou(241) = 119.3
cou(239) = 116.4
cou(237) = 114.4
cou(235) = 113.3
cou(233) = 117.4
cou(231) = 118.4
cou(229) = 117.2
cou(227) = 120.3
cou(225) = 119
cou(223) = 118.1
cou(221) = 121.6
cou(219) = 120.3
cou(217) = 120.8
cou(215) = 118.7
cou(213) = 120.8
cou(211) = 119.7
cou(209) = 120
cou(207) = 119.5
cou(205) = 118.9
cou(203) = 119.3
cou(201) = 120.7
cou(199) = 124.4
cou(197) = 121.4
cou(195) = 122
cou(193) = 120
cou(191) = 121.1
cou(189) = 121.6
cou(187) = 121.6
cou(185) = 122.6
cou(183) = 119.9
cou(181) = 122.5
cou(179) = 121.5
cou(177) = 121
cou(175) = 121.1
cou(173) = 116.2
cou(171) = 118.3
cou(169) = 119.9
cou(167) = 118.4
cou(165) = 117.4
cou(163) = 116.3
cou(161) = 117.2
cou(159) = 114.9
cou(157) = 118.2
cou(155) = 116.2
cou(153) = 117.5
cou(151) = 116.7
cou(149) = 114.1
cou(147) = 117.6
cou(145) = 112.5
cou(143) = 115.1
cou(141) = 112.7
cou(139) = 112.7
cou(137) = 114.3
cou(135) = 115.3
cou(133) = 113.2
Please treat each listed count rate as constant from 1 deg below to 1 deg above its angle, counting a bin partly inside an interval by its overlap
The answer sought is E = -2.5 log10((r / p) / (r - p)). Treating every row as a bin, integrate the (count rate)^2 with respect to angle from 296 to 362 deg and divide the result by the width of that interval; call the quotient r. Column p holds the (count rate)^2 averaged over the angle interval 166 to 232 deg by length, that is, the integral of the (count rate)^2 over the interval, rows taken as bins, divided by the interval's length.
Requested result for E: 5.4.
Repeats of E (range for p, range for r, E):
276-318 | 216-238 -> 7.2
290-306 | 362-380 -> 8.2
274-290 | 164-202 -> 7.8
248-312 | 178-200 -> 7.8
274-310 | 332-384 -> 8.2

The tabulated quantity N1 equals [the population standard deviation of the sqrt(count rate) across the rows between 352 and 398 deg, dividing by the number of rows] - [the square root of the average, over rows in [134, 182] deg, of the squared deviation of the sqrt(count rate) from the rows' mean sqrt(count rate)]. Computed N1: -0.039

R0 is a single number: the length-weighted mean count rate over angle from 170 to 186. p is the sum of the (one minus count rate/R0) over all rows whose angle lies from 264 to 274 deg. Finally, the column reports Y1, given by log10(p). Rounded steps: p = 0.172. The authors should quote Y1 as -0.8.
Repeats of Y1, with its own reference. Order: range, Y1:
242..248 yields -1.4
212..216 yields -2.0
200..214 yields -1.5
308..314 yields -1.0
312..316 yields -1.1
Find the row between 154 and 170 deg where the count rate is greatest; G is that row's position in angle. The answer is 169 deg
